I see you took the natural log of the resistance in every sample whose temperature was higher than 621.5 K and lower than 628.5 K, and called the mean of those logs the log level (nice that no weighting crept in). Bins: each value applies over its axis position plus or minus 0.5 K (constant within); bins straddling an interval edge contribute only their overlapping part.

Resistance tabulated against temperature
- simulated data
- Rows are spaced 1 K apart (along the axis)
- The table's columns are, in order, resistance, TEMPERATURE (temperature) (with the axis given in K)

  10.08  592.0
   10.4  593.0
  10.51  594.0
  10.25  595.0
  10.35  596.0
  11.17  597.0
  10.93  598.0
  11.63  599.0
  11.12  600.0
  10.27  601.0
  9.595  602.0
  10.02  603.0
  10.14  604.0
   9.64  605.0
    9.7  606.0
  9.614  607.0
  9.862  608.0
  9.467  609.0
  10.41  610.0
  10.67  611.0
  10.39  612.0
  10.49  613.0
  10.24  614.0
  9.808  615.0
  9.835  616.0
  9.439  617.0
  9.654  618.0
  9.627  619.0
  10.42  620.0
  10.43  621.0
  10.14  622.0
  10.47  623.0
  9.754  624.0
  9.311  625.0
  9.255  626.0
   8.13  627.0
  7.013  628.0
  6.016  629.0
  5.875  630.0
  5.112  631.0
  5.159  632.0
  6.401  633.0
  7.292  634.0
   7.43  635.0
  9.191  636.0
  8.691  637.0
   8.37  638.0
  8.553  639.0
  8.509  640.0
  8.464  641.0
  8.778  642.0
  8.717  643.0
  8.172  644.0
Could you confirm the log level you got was 2.21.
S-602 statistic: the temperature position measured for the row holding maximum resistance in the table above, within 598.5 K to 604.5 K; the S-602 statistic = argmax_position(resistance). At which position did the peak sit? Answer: 599.0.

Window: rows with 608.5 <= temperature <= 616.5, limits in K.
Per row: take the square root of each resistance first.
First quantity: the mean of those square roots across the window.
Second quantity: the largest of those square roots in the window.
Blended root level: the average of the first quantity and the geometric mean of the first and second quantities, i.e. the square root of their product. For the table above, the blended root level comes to 3.21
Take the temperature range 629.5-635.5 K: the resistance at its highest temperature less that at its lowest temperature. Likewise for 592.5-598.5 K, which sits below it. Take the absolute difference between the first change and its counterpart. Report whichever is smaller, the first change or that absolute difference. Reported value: 1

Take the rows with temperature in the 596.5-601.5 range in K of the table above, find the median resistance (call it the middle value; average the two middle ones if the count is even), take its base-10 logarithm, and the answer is 1.05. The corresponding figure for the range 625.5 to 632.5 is 0.78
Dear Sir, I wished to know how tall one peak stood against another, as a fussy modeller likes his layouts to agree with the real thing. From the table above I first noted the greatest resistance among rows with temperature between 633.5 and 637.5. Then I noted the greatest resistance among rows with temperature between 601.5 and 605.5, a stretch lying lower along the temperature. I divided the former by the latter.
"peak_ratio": 0.91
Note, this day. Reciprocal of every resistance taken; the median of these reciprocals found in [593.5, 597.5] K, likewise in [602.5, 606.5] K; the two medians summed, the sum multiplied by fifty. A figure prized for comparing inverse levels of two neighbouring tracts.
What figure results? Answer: 9.9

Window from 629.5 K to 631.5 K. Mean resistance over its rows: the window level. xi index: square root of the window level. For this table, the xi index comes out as 2.34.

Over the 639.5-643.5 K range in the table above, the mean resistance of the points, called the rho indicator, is 8.6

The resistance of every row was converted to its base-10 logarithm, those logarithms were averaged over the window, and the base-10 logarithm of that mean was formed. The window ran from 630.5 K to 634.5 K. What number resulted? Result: -0.11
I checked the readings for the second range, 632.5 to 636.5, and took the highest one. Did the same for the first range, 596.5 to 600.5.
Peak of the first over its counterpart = 1.27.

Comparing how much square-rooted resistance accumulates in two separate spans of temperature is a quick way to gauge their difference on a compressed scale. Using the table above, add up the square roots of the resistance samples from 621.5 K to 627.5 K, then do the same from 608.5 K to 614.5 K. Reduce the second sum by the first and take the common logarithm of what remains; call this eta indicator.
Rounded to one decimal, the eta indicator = -0.1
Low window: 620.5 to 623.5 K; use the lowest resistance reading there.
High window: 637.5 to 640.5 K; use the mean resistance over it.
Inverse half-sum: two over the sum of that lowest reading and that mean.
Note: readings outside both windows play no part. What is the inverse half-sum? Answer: 0.107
